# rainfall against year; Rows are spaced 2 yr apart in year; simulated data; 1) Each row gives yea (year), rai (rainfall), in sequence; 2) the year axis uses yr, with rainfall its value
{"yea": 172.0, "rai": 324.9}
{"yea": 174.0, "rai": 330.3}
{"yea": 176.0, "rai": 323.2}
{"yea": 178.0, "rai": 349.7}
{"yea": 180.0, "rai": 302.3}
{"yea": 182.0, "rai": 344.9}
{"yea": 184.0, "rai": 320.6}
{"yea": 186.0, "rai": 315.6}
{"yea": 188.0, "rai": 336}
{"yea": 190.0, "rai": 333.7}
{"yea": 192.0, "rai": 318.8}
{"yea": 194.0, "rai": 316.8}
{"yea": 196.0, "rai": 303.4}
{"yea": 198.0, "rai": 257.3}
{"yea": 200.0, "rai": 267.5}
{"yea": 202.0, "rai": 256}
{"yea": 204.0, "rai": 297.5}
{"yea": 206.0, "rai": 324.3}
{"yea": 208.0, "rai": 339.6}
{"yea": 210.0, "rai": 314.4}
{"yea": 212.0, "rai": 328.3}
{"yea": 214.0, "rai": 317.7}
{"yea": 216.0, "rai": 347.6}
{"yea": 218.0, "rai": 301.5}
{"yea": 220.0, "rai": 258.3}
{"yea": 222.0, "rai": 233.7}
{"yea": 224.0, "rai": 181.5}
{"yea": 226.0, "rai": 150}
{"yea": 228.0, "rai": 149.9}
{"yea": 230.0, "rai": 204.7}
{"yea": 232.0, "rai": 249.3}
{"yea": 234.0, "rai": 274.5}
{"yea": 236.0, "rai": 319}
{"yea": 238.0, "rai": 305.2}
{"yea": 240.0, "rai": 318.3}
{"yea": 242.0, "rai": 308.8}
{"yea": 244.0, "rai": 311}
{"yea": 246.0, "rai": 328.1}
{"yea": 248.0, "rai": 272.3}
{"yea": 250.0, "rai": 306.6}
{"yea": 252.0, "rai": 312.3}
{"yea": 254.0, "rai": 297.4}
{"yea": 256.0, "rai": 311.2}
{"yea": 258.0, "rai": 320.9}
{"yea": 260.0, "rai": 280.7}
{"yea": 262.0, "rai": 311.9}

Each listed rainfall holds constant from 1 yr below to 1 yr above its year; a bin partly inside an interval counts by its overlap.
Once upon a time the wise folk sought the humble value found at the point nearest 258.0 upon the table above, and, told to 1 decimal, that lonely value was 320.9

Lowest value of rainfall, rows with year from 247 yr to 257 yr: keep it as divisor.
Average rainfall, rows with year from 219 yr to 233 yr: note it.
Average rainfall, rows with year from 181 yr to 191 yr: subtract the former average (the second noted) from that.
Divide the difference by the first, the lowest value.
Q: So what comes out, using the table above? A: 0.46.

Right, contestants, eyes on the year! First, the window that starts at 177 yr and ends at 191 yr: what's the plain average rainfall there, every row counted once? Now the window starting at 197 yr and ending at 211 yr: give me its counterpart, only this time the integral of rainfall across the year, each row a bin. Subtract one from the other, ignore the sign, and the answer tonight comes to 3784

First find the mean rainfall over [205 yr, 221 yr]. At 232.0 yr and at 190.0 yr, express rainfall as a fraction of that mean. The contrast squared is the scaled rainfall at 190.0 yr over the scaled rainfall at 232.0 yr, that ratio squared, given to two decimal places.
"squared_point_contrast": 1.79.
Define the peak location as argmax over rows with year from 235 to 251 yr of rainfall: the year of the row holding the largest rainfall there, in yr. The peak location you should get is 246.0 yr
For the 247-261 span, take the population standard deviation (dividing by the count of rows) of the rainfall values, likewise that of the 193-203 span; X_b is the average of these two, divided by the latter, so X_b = 0.83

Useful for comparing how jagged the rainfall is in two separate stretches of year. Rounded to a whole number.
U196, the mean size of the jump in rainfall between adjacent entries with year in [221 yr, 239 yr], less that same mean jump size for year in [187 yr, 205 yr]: 16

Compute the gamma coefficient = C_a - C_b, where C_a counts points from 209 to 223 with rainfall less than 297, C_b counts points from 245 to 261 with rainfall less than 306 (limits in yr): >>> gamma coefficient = -1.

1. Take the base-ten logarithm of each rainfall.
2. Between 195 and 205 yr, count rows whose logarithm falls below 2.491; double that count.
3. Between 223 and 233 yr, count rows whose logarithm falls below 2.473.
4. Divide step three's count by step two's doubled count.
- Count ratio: 0.50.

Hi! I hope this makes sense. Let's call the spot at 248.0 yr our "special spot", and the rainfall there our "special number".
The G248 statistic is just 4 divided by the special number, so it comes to 0.0147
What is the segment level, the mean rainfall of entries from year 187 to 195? 326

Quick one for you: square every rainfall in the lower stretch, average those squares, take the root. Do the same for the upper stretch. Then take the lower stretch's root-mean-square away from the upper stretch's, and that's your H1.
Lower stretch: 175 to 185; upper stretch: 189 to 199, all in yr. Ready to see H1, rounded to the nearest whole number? -21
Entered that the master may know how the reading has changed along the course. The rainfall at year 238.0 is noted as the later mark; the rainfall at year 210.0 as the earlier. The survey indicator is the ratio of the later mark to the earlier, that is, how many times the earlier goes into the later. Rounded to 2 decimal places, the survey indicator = 0.97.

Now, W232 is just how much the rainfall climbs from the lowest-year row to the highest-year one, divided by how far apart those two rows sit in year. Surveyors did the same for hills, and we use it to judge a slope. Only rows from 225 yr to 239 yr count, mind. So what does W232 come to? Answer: 13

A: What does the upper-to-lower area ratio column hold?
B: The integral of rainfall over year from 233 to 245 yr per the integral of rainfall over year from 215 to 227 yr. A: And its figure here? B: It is 1.25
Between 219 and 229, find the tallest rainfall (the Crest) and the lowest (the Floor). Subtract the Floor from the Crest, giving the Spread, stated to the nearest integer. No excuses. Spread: 108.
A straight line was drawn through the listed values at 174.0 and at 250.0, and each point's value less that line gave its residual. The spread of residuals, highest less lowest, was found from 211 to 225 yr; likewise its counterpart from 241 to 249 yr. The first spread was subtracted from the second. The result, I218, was -108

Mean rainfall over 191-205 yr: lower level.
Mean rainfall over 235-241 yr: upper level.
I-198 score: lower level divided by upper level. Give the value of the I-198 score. 0.92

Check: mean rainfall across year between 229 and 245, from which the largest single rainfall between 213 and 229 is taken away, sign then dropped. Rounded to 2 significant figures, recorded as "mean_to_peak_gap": 61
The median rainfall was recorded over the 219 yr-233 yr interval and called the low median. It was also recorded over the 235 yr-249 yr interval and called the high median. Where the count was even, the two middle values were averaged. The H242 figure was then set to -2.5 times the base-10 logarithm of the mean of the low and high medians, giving -6.03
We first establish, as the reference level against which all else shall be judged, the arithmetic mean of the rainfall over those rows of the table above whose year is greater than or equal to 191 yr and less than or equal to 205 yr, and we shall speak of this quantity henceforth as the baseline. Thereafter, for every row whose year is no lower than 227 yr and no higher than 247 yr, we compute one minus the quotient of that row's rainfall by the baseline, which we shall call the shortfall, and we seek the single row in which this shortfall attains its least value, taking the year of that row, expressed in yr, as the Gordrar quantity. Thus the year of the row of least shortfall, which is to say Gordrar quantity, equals 246.0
